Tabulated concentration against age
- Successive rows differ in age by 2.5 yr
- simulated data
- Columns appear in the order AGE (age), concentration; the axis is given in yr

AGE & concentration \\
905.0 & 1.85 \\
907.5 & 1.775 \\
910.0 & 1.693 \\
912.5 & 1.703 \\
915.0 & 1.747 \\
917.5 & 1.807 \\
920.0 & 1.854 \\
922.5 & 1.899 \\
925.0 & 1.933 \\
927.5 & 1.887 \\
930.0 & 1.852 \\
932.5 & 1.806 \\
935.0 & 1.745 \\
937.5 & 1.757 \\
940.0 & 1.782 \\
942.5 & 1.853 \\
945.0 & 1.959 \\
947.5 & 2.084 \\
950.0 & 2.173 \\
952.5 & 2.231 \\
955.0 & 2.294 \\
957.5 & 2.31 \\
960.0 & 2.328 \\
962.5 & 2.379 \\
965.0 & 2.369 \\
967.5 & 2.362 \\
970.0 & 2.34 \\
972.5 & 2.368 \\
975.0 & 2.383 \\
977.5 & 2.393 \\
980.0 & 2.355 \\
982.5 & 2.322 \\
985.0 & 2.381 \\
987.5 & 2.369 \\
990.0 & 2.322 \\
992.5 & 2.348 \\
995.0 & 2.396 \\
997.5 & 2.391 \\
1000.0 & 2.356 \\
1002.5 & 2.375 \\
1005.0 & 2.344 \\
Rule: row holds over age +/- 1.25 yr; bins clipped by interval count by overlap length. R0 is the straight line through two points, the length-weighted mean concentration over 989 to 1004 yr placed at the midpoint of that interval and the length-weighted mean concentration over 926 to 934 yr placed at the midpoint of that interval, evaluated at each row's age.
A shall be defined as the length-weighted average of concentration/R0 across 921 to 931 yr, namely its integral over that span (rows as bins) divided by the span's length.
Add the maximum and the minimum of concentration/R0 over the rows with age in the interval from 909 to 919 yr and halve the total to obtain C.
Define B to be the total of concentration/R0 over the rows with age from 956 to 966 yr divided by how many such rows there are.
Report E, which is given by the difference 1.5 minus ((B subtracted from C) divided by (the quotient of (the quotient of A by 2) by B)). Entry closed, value 1.73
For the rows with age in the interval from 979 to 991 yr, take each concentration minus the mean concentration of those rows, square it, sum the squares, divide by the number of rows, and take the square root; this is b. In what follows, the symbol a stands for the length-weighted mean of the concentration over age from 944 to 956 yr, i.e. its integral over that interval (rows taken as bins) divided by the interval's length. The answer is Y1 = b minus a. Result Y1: -2.1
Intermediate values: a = 2.15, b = 0.024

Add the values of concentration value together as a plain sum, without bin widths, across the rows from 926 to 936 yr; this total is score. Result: 7.3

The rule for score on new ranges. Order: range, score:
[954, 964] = 9.3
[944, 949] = 4.0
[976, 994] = 16.5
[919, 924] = 3.8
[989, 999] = 9.5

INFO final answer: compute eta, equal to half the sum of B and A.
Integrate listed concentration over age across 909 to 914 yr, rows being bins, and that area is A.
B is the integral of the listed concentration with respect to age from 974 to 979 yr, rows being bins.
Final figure 10.2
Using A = 8.50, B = 11.9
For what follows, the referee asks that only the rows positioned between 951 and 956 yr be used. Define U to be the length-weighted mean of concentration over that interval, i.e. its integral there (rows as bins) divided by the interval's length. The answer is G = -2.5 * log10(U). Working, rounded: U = 2.26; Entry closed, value -0.884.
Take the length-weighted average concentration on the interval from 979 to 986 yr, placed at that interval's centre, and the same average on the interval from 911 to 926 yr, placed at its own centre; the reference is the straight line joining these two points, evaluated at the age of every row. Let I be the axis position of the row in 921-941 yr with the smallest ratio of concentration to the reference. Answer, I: 937.5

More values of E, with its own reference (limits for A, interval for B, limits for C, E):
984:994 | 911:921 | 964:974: 1.34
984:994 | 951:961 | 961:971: 1.52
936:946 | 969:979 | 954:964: 1.40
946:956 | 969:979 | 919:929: 1.57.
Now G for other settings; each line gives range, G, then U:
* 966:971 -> -0.929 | 2.35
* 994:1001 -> -0.942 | 2.38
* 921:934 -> -0.681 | 1.87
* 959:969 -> -0.932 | 2.36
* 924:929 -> -0.700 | 1.91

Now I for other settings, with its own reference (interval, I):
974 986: 982.5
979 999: 990.0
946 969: 947.5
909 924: 912.5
